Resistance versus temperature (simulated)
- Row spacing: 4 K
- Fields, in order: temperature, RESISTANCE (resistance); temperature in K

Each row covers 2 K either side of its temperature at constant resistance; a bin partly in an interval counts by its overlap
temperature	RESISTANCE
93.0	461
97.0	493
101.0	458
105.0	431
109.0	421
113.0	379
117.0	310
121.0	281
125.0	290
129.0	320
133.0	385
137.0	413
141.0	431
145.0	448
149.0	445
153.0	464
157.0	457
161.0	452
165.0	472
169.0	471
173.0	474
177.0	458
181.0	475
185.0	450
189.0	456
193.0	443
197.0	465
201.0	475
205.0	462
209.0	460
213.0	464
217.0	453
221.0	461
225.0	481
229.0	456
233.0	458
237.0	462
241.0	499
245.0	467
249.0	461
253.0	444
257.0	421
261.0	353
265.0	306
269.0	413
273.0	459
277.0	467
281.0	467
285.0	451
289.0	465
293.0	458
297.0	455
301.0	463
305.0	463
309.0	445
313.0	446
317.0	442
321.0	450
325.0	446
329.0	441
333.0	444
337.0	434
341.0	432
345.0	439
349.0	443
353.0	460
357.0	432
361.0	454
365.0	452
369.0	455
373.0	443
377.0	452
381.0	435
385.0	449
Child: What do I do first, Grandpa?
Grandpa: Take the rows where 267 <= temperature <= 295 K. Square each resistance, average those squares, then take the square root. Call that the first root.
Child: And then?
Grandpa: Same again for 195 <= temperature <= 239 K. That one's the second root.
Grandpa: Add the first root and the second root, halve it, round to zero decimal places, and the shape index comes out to 459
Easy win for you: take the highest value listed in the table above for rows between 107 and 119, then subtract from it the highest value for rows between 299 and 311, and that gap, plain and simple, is -42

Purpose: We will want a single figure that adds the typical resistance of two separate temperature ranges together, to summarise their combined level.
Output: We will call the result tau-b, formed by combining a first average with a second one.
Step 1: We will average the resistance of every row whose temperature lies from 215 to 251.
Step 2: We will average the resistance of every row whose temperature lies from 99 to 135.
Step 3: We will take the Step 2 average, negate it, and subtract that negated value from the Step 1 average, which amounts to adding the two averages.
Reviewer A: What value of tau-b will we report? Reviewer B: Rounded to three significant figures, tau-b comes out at 830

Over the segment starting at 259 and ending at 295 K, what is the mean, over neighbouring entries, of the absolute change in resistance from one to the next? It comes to 31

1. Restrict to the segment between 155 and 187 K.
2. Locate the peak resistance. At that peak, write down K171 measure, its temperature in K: 181.0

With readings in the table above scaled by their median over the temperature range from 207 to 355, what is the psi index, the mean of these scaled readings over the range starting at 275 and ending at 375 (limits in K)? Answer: 0.99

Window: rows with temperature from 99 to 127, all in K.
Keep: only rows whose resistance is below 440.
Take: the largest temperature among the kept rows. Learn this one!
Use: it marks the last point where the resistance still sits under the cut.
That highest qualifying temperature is 125.0 K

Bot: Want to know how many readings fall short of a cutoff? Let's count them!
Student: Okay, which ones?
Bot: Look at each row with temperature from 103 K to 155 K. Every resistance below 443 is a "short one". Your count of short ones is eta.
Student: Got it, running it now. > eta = 10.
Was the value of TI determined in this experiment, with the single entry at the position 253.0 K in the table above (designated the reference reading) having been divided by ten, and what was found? 44.4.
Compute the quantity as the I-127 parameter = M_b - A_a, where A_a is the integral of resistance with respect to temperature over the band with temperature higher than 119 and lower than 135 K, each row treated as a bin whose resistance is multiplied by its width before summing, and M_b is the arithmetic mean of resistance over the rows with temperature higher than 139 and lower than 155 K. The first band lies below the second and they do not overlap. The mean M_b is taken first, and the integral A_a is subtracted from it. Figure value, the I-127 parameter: -4657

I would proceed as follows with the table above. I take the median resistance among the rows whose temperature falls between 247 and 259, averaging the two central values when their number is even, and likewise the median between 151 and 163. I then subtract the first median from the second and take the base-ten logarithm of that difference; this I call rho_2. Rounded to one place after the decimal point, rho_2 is 1.1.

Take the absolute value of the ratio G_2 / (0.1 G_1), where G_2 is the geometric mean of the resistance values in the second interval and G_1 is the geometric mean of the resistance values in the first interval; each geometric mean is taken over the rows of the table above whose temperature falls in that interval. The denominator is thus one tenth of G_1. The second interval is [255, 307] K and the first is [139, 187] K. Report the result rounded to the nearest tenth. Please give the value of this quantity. 9.4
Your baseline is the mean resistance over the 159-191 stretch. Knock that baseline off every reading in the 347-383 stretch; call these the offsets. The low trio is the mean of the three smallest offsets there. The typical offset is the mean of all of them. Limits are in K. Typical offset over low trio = 0.60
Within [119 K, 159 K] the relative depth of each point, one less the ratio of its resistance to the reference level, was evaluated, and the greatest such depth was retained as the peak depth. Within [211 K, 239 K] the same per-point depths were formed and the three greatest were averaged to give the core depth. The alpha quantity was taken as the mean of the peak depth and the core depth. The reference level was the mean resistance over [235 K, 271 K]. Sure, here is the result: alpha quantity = 0.13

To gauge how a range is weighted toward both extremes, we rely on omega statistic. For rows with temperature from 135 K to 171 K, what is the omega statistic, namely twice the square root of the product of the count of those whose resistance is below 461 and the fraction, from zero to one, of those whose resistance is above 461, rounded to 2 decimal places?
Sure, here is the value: 2.83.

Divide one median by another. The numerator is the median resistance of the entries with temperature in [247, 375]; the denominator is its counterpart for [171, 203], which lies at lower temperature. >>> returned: 0.97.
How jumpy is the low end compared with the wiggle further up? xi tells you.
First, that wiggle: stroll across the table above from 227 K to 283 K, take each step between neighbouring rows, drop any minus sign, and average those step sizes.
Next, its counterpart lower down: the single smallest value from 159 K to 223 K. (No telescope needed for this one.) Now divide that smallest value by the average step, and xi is 15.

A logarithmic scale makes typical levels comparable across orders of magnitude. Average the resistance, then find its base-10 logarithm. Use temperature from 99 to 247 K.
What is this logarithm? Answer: 2.64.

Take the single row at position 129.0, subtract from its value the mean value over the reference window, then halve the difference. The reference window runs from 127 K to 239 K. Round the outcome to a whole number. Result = -65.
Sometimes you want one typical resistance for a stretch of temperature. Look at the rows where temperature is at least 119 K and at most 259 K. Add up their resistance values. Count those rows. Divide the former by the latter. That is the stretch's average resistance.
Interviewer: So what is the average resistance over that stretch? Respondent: 442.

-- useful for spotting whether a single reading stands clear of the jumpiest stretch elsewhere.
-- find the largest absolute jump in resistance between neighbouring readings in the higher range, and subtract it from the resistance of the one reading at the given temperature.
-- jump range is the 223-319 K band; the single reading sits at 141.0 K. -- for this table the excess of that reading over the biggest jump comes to 324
